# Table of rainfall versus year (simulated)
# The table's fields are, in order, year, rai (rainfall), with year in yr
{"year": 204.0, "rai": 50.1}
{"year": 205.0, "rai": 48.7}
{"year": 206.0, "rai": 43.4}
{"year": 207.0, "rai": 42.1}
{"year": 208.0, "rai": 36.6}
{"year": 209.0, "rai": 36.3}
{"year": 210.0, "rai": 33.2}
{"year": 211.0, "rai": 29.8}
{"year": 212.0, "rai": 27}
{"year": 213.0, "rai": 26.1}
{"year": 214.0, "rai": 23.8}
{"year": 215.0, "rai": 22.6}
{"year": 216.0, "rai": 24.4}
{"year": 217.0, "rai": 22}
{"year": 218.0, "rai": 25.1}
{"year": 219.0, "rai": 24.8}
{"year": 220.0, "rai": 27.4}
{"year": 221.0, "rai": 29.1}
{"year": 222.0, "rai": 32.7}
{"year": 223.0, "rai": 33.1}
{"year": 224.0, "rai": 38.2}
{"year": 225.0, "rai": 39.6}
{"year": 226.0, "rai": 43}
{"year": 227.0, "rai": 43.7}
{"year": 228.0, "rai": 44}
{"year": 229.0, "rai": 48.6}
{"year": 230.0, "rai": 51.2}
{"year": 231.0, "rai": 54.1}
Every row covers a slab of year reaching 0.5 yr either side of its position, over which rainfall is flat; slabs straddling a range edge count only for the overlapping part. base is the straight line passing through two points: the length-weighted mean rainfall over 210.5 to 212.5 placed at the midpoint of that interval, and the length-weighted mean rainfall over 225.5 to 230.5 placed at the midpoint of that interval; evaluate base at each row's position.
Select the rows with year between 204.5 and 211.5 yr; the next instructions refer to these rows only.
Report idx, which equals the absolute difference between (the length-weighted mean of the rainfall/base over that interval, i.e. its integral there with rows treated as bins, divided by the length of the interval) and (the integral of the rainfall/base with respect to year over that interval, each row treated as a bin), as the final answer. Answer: 9.6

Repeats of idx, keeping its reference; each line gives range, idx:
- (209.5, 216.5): 5.4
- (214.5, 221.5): 4.2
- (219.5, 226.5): 5.1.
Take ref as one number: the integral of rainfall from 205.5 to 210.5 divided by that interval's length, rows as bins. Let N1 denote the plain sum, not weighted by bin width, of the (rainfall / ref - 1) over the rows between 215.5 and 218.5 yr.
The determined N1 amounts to -1.1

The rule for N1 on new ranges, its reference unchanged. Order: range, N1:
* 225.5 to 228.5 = 0.4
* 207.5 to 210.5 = -0.2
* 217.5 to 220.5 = -1.0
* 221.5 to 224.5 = -0.3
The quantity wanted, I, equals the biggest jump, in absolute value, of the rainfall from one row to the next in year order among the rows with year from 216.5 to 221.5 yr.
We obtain 3.1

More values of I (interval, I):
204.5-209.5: 5.5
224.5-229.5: 4.6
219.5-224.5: 5.1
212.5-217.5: 2.4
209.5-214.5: 3.4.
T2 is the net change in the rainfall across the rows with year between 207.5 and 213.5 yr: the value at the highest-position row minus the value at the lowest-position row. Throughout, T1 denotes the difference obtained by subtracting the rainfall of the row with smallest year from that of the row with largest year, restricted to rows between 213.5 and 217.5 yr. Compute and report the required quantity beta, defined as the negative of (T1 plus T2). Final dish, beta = 12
